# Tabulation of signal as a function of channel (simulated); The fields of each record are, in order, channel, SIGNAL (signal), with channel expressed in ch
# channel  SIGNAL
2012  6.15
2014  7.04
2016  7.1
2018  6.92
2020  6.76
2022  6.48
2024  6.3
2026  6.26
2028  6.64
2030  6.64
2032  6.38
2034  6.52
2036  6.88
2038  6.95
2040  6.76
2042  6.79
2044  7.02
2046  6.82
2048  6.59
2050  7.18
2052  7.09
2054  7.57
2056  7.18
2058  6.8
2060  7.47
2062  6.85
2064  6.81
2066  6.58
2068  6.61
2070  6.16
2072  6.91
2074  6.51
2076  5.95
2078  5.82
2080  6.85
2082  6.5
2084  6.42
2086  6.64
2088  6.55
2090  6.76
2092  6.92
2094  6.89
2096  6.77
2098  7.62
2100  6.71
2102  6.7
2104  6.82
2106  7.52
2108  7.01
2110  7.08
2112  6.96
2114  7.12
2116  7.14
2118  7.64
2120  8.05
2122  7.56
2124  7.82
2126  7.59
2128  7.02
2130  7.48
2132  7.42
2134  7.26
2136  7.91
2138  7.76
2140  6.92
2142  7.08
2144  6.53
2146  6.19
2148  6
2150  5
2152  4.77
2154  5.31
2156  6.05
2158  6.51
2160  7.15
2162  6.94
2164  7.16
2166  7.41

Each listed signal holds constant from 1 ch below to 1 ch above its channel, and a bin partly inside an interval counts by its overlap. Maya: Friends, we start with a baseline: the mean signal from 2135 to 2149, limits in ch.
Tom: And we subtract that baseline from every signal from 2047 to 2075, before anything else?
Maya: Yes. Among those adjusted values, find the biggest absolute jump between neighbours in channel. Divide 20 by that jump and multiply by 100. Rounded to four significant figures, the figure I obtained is 2667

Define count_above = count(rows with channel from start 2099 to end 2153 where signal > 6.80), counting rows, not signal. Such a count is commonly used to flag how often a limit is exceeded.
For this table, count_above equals 20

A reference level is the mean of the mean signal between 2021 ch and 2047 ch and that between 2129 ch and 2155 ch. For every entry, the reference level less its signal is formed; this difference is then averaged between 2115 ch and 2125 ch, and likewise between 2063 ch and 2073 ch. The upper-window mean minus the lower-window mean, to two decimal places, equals -1.03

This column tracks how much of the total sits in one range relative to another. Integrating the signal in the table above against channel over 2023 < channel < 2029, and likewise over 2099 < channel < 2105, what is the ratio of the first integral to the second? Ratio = 0.95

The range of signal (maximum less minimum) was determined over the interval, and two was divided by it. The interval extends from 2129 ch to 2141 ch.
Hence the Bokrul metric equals 2.0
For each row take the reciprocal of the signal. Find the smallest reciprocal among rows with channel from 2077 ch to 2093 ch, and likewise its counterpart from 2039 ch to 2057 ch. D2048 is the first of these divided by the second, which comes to 1.09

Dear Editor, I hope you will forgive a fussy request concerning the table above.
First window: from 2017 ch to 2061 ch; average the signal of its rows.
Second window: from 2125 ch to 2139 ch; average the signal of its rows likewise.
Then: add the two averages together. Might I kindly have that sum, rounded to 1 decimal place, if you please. 14.3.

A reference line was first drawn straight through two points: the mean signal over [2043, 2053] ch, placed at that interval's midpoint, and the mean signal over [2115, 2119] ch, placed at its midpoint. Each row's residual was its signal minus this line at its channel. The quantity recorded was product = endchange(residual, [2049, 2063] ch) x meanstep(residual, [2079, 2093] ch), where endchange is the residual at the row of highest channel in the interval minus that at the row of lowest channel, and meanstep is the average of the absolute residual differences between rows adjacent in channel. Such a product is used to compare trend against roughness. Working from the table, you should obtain -0.08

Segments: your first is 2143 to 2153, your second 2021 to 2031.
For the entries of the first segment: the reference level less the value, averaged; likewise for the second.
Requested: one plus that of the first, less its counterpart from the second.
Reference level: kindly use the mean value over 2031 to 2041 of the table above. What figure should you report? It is 1.77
